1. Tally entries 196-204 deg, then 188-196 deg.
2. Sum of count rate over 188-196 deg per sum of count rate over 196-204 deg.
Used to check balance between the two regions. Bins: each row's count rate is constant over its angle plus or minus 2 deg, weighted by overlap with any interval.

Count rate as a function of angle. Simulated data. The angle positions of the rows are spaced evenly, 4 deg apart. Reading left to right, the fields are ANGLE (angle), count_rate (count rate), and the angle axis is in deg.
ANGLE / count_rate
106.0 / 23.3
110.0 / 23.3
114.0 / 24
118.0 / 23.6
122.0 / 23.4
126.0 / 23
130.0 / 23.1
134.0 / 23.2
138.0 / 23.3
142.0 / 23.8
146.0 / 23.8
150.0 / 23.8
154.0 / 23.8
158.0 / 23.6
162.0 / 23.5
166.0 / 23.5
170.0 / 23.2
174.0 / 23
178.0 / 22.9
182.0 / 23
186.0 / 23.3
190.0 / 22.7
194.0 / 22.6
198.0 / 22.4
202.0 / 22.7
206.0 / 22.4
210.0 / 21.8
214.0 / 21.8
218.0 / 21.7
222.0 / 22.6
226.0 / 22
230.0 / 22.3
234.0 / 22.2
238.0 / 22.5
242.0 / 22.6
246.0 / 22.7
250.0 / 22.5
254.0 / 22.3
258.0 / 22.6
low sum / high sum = 1.00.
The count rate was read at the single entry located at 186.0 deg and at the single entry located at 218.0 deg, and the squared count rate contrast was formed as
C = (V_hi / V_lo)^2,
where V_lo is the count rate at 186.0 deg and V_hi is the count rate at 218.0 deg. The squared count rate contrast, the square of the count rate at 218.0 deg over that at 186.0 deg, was 0.87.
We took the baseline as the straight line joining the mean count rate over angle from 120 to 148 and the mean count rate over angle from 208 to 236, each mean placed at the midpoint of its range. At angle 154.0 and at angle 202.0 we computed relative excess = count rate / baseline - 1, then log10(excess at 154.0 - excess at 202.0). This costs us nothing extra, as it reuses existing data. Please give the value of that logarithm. -1.8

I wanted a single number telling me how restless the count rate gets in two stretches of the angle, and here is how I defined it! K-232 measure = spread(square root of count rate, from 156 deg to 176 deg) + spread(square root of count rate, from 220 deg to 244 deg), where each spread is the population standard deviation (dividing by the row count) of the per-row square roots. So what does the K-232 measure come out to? 0.047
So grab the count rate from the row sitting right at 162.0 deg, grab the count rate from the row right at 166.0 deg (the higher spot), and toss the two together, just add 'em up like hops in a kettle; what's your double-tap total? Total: 47.0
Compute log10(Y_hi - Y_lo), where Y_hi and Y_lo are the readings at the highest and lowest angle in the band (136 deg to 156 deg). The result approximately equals -0.30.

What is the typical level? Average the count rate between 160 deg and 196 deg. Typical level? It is 23.1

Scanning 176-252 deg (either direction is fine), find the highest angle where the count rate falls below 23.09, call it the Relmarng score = 250.0 deg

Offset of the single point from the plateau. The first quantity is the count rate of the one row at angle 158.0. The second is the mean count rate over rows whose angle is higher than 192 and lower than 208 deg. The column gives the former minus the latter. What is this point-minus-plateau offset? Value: 1.1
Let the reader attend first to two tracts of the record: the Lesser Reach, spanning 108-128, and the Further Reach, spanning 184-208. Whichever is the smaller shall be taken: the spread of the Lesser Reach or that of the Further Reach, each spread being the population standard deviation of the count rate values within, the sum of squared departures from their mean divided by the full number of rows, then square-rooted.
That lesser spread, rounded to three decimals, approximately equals 0.302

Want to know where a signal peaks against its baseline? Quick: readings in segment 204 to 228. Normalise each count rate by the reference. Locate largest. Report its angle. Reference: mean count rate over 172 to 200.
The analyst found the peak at 222.0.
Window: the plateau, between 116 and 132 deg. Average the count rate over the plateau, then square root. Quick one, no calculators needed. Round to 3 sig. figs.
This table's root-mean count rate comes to 4.82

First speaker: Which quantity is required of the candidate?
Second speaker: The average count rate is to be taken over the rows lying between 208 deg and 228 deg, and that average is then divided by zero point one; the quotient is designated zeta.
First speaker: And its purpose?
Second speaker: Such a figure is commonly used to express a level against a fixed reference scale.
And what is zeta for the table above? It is 220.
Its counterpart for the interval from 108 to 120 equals 236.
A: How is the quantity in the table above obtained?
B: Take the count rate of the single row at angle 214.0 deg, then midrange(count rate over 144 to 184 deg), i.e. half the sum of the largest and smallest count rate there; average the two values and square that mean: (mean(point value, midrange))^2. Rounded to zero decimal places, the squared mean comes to 510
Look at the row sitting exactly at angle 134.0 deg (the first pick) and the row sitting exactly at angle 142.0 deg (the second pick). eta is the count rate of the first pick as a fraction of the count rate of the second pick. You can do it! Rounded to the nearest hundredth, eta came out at 0.97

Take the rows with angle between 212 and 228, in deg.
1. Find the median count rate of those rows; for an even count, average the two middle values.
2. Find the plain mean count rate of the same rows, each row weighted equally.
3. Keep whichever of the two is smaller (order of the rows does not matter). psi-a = 21.9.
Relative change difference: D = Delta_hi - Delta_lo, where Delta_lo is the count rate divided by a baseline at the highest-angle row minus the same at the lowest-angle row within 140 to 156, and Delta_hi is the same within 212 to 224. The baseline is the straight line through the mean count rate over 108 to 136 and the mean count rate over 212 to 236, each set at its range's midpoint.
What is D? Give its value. 0.034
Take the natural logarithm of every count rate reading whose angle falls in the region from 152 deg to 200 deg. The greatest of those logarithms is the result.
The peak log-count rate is 3.17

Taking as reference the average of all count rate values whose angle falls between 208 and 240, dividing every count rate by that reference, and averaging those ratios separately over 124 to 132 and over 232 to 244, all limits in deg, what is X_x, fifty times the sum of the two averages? 102.8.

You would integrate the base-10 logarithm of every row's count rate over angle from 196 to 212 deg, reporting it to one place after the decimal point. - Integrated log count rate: 21.6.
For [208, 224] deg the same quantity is 21.5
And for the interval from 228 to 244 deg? 21.6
